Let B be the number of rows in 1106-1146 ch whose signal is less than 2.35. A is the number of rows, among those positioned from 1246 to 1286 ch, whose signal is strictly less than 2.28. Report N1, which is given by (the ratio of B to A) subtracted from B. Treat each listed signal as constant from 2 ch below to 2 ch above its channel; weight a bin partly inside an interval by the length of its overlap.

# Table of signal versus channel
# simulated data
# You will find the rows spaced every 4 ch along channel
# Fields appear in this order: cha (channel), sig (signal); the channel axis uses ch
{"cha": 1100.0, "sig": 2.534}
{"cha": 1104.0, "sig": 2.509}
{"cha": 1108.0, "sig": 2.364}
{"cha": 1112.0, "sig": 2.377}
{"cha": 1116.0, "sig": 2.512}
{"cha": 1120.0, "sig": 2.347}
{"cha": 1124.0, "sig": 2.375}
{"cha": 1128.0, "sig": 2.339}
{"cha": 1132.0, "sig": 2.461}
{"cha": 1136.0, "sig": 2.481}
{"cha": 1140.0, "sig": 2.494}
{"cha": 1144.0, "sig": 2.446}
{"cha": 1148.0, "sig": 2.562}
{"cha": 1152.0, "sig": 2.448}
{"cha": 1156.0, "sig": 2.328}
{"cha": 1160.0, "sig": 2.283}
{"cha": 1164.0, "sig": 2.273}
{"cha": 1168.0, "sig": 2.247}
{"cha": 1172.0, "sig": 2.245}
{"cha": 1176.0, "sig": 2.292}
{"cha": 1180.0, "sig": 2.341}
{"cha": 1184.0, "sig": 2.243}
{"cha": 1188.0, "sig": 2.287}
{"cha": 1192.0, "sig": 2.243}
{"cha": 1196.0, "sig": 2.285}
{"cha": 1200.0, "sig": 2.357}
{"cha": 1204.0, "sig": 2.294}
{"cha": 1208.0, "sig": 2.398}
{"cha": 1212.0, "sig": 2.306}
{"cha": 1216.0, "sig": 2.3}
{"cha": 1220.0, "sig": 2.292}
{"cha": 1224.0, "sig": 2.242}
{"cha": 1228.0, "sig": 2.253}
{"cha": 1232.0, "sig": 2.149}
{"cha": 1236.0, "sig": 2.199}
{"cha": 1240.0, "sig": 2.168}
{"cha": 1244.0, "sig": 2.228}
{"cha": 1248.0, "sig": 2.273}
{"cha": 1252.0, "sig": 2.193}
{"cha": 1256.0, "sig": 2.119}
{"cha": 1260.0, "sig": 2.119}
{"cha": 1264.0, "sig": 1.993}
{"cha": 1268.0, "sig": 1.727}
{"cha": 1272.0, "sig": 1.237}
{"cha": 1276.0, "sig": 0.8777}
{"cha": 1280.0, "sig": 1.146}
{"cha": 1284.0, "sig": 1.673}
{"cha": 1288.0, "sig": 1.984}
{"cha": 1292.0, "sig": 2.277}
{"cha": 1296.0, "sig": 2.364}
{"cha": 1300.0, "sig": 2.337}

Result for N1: 2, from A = 10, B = 2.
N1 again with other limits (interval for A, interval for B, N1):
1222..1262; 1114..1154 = 2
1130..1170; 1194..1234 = 4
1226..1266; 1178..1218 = 7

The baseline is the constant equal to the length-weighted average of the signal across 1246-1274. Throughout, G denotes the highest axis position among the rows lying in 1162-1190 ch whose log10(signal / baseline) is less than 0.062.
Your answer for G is 1184.0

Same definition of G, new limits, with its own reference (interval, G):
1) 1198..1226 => 1224.0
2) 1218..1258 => 1256.0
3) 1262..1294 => 1288.0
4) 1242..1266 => 1264.0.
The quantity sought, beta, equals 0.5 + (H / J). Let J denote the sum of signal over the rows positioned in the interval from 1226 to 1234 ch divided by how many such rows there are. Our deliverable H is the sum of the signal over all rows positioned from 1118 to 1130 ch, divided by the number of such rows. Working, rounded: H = 2.35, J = 2.20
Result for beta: 1.57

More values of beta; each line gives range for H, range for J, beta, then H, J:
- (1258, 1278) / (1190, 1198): 1.20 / 1.59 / 2.26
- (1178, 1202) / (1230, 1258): 1.55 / 2.29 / 2.19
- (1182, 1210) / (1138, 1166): 1.46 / 2.30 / 2.40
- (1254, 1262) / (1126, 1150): 1.36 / 2.12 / 2.46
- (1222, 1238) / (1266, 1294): 1.92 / 2.21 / 1.56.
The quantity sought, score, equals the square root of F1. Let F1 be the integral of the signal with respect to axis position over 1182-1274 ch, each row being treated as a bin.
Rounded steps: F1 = 200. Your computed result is 14.1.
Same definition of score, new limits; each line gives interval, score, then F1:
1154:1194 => 9.5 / 91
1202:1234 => 8.5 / 73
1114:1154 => 9.9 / 98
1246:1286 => 8.3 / 69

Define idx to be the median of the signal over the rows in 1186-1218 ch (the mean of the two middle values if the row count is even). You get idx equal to 2.30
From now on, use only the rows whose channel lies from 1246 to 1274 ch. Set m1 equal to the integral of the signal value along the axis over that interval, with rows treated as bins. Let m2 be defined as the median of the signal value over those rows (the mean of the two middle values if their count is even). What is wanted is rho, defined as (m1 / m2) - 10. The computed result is 15.8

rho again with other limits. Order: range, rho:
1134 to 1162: 17.8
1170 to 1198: 17.9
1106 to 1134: 18.3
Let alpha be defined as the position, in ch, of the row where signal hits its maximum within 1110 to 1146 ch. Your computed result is 1116.0 ch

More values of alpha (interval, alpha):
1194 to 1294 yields 1208.0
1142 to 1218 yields 1148.0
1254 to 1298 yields 1296.0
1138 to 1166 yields 1148.0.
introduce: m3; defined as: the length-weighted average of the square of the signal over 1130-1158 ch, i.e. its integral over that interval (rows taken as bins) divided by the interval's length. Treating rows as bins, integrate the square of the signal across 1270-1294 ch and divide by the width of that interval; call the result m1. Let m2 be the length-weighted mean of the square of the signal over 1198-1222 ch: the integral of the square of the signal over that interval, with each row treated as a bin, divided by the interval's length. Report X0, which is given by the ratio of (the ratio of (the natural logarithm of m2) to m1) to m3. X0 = 0.108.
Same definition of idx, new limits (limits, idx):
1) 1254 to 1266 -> 2.12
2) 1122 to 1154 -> 2.45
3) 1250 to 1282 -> 1.86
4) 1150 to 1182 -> 2.29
